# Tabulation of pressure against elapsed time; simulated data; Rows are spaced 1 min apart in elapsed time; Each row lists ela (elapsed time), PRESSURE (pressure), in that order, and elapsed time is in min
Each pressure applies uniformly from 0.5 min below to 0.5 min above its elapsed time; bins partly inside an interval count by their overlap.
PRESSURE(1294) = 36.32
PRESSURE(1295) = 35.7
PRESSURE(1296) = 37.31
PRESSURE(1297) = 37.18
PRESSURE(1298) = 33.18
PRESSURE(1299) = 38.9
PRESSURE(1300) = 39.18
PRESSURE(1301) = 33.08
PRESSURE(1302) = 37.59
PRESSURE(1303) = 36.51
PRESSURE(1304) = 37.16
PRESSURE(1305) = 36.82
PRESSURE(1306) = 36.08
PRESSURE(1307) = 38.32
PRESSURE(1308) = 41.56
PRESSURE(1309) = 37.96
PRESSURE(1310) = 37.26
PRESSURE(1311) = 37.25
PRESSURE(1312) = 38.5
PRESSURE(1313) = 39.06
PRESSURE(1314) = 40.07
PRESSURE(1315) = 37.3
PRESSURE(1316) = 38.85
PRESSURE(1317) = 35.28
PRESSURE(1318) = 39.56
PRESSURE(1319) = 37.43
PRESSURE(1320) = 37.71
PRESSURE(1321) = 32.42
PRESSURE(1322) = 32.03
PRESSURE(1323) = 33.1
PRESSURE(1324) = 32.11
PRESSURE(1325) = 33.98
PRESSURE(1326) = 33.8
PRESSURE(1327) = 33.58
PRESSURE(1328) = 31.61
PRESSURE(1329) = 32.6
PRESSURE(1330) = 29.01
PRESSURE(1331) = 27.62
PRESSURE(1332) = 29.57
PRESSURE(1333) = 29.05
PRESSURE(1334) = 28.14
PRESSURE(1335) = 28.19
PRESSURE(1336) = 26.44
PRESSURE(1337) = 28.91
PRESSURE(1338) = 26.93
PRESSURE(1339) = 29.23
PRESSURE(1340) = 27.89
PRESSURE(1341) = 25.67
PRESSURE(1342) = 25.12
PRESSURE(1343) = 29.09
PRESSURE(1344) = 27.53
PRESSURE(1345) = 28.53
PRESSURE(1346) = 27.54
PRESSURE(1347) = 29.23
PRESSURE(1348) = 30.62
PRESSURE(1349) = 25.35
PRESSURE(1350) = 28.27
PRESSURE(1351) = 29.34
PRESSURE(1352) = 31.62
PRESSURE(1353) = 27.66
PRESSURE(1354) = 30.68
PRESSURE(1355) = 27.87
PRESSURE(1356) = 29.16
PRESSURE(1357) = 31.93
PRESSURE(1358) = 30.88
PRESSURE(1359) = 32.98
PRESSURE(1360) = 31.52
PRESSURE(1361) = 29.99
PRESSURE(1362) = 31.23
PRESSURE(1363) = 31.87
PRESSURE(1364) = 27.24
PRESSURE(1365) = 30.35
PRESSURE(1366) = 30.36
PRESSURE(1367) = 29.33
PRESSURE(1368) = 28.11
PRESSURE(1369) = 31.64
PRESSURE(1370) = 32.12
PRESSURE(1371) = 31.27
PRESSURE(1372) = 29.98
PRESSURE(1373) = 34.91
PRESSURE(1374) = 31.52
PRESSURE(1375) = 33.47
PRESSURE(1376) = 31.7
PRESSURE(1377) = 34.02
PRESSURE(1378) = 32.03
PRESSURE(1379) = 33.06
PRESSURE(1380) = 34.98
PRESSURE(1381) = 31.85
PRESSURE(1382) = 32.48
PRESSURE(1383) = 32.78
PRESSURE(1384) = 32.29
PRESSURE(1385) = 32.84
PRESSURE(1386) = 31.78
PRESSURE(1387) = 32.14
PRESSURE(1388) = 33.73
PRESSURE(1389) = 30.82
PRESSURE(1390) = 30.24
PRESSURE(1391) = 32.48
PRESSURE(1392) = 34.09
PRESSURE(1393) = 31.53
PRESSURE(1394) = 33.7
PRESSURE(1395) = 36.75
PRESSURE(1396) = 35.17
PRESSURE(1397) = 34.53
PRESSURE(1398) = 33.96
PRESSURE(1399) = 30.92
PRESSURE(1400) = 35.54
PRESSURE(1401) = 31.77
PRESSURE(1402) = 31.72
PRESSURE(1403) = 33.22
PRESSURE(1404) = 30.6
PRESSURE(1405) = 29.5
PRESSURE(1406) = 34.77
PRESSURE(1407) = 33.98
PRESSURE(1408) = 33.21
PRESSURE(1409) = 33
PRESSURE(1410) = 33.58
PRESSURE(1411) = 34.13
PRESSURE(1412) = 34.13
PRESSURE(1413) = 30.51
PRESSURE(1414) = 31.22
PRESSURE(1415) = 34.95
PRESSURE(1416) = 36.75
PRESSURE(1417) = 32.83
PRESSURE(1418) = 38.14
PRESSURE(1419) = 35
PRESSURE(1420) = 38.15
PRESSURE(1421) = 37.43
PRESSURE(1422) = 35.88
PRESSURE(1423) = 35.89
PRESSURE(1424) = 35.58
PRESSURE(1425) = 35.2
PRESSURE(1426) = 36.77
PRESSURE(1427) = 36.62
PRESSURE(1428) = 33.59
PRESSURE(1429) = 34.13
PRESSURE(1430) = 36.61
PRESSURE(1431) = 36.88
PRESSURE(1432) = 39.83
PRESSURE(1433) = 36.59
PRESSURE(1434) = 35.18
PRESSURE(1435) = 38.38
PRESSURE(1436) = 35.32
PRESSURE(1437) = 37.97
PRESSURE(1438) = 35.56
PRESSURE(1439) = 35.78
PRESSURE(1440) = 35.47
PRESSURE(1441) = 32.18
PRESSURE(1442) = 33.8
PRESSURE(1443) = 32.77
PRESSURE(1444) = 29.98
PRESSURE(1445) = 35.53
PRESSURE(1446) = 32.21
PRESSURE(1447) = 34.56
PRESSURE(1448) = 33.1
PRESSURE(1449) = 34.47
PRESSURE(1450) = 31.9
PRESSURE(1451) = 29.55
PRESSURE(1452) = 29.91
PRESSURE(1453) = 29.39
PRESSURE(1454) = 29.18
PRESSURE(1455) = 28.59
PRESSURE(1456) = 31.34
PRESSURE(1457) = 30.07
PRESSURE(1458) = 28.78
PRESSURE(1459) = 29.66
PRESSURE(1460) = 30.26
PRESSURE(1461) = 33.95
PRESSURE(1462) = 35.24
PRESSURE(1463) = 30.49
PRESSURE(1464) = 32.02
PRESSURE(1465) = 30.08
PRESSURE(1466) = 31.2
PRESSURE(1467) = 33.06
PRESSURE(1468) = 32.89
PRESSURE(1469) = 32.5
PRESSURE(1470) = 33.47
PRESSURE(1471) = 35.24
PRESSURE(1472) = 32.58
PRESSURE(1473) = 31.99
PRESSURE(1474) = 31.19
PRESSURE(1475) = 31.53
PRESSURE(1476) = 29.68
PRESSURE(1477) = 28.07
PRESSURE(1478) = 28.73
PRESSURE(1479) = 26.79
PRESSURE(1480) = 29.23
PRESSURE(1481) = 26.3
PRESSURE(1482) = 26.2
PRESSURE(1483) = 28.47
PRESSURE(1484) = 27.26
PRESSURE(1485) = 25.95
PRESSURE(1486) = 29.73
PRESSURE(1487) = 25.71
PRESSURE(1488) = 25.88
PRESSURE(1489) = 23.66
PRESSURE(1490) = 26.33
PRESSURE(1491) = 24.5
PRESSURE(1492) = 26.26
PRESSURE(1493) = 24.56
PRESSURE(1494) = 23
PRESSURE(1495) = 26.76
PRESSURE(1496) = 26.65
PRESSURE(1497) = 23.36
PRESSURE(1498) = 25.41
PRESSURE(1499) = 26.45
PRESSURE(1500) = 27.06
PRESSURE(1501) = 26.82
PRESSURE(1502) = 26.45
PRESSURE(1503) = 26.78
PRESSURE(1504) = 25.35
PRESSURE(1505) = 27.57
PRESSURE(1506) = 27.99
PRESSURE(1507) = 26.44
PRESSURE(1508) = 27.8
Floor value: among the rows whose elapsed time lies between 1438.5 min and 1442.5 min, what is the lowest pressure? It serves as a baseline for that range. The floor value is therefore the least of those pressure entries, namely 32.18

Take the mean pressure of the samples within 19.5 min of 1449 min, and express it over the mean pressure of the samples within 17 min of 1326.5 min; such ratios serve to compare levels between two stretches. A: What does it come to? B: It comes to 1.02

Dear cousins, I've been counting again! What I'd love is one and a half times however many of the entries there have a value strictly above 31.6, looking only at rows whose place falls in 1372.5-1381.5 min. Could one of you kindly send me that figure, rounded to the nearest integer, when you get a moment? 12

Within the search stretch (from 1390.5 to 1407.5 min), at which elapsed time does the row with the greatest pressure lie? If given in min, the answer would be 1395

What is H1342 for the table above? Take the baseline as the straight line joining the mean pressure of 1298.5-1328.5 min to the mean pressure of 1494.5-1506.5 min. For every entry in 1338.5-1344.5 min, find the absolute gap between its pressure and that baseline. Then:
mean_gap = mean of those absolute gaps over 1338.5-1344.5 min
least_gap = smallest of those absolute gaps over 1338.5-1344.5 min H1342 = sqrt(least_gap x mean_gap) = 6.6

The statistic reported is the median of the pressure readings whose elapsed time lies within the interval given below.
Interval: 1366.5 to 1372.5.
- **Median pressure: 30.6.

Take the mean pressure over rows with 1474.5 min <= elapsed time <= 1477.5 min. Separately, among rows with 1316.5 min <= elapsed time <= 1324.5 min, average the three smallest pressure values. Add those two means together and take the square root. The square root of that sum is 7.9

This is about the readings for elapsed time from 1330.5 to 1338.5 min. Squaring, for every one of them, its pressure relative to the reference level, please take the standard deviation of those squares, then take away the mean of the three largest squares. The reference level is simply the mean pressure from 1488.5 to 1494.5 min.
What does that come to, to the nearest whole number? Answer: -13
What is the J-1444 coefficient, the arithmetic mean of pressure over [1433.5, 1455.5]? 33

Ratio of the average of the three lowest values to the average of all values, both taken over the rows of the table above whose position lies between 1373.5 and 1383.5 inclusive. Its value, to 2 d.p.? 0.97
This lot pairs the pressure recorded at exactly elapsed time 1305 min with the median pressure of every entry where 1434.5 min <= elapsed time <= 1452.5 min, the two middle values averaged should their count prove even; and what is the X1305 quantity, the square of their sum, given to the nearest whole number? 5035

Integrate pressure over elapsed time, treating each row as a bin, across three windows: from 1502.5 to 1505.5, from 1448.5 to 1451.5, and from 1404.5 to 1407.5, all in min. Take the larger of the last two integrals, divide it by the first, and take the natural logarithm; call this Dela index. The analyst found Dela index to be 0.21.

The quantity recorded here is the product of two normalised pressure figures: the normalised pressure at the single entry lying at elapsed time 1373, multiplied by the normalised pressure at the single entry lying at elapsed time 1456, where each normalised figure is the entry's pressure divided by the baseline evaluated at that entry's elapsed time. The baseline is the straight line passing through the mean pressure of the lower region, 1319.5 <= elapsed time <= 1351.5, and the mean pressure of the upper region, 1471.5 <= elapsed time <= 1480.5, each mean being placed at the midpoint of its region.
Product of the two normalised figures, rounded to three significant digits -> 1.23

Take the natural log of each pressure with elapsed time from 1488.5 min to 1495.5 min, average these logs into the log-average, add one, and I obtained 4.22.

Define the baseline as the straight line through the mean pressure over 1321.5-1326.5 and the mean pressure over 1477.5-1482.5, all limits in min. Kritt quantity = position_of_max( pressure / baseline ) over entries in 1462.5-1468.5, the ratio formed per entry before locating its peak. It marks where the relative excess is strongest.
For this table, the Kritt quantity 1467 min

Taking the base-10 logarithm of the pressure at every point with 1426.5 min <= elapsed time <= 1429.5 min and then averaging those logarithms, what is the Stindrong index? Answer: 1.54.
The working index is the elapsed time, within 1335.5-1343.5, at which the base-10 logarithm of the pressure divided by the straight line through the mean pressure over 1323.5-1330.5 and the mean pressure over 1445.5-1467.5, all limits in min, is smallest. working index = 1342 min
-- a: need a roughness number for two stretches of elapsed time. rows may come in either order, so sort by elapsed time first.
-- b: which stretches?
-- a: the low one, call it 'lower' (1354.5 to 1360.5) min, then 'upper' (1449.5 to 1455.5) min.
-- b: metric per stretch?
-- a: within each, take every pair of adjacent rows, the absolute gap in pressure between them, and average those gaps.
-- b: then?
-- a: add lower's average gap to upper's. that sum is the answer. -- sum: 2.5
